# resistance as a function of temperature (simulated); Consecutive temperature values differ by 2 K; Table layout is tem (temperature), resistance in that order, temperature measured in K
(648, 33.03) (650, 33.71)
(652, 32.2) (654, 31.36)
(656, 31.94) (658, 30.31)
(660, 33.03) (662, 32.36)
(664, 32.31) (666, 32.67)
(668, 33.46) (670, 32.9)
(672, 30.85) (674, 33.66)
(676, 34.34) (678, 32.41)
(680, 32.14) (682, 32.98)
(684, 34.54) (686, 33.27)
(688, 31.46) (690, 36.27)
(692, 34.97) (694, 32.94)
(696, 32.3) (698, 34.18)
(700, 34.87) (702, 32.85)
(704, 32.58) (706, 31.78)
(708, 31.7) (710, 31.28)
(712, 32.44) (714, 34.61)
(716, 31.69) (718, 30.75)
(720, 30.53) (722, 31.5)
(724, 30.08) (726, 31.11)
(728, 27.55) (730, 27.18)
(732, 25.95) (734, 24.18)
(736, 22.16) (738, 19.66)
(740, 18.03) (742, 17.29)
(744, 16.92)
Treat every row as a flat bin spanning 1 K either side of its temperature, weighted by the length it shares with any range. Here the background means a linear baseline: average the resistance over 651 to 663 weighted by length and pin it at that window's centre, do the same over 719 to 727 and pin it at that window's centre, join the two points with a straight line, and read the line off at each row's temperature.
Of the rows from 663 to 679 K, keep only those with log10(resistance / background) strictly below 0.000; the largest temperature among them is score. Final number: 672 K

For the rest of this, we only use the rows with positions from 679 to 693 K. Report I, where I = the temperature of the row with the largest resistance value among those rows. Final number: 690 K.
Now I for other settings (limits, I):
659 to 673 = 668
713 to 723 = 714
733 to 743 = 734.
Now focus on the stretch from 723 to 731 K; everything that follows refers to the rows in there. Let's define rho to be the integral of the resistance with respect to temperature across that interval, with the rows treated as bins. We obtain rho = 232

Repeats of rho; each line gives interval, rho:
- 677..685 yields 264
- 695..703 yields 268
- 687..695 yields 271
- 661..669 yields 262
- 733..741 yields 168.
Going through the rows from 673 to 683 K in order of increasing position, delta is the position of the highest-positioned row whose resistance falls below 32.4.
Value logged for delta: 680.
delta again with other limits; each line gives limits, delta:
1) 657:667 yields 664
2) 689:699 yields 696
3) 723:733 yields 732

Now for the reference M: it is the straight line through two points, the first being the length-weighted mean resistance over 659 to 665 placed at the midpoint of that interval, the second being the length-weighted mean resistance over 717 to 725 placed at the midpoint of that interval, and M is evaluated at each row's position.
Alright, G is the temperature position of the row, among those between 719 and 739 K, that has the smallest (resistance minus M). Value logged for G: 738 K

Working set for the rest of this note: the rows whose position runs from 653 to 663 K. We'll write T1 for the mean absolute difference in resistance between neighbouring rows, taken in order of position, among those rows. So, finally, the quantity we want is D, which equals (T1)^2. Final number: 2.0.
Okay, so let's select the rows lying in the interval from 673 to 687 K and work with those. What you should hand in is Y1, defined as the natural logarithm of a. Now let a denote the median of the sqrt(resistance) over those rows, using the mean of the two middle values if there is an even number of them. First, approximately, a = 5.77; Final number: 1.75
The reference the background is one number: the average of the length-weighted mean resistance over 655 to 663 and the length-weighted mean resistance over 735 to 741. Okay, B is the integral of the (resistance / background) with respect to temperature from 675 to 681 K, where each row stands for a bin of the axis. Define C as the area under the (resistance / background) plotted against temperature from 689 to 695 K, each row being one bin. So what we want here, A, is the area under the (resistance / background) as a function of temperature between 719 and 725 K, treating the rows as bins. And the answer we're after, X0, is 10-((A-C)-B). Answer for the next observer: 19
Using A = 7.1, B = 7.63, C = 8.04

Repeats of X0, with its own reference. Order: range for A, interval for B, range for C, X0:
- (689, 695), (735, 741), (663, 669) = 14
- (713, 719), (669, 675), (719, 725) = 17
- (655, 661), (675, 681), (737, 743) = 15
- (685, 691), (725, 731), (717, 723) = 16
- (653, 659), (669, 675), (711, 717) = 18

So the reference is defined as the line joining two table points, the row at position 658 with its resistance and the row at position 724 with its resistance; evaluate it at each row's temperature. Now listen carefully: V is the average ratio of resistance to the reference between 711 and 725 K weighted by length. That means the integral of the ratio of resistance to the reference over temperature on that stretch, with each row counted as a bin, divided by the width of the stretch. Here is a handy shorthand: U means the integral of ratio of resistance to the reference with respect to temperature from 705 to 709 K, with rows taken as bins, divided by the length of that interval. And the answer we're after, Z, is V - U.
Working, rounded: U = 1.05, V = 1.05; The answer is -0.001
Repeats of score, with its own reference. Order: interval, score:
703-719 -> 718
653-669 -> 658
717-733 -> 732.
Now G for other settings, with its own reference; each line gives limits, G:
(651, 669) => 658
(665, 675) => 672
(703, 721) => 720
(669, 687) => 672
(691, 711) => 710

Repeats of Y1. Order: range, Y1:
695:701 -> 1.77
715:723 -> 1.72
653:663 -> 1.73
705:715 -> 1.73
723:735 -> 1.65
